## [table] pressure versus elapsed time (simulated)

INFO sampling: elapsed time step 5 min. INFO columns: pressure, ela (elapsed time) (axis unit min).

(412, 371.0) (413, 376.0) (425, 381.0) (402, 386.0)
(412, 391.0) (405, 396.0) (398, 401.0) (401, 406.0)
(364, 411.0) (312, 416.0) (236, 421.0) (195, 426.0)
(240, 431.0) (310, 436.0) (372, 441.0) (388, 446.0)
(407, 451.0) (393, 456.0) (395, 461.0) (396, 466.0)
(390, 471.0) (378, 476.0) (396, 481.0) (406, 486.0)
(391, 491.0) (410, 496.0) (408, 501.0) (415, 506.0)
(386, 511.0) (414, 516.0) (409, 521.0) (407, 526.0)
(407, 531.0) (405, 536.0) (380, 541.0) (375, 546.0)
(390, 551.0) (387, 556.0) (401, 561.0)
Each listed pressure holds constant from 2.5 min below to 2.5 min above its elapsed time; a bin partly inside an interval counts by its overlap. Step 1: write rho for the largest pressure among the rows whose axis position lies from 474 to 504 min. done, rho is 410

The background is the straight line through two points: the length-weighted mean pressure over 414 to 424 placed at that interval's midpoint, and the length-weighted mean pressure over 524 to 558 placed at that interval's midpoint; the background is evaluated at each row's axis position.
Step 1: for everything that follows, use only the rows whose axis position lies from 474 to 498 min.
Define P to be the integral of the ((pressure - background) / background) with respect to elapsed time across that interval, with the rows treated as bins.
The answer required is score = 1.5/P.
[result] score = 0.35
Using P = 4.3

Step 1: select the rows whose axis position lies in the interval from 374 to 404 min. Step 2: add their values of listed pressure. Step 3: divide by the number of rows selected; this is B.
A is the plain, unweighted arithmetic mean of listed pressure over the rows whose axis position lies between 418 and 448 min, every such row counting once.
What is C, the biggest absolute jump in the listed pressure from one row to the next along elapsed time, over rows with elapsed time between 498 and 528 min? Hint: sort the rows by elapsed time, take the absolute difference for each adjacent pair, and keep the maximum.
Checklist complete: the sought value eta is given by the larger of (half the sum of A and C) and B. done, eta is 409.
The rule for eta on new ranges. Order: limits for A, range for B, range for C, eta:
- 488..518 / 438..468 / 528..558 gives 392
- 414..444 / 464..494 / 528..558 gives 393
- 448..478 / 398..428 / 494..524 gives 318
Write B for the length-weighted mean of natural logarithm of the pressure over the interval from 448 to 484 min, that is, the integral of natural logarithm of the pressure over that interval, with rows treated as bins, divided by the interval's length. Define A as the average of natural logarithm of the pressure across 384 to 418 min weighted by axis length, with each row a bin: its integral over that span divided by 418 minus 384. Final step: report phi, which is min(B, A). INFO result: 5.951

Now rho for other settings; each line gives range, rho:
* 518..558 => 409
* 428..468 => 407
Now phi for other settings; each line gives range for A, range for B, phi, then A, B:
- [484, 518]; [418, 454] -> 5.696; 6.00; 5.70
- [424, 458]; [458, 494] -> 5.769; 5.77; 5.97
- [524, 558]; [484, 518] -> 5.973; 5.97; 6.00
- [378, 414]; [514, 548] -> 5.990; 5.99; 5.99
